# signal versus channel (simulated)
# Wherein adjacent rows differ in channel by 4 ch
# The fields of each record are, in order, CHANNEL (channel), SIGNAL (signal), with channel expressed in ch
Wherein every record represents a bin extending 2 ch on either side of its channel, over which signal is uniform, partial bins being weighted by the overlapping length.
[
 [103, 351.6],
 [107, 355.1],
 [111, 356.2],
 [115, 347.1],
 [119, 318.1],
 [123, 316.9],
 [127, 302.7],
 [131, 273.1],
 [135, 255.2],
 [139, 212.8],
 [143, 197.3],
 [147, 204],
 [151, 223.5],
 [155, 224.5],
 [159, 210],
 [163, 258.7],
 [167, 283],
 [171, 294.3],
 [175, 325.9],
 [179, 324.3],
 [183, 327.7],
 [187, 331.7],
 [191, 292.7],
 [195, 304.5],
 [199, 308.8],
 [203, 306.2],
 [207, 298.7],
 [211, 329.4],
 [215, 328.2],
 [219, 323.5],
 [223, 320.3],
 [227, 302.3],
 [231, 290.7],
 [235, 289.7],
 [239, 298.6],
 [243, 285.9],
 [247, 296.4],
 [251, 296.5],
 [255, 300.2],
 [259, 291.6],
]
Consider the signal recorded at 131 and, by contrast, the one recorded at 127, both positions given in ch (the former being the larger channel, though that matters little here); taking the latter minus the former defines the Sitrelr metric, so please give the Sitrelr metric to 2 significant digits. 30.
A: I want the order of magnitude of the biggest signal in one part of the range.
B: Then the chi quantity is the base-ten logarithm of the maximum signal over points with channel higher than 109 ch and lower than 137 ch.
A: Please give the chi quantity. 2.55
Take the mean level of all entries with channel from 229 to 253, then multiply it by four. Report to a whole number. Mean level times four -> 1172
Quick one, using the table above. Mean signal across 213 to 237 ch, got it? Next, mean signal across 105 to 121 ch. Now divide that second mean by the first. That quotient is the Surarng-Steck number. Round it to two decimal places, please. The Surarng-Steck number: 1.11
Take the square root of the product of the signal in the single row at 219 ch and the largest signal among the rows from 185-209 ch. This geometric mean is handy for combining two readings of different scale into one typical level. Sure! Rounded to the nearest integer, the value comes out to 328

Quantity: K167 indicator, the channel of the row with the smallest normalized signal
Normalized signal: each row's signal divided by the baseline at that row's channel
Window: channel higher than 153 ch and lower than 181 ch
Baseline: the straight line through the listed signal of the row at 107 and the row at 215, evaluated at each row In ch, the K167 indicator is 159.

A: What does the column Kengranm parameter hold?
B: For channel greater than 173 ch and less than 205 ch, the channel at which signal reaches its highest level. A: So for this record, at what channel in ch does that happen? 187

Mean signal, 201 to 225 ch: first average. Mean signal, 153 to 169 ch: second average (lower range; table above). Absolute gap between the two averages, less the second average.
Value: -170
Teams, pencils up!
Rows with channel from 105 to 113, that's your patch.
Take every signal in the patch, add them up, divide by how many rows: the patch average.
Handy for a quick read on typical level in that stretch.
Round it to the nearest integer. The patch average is 356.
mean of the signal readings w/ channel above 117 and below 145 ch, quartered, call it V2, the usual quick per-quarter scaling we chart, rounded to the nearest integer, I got 67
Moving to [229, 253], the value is 73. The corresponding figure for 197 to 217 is 79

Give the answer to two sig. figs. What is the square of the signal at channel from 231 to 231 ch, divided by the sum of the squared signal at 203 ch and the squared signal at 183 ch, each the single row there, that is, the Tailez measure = 0.42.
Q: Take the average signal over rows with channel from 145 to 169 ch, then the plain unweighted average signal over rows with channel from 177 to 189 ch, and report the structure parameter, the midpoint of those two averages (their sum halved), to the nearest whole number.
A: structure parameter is 281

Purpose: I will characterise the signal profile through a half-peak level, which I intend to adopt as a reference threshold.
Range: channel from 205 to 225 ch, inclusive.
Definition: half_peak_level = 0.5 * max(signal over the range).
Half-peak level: 165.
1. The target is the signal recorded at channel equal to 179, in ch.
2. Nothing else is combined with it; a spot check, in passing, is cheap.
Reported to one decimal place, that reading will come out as 324.3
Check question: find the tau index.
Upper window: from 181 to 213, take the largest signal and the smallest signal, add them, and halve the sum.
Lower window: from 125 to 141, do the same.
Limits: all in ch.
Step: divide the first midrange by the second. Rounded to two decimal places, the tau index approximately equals 1.21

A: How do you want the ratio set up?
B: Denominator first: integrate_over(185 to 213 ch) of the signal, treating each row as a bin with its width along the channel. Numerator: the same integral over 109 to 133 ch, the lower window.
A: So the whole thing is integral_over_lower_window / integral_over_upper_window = 0.88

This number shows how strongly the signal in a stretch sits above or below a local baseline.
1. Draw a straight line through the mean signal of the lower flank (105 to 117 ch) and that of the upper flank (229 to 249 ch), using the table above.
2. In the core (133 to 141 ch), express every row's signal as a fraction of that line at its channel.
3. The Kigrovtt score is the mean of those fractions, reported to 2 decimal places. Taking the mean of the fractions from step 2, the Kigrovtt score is 0.69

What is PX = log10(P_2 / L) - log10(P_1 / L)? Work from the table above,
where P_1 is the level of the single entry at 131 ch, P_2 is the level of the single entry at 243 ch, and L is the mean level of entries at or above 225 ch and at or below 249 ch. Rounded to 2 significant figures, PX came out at 0.020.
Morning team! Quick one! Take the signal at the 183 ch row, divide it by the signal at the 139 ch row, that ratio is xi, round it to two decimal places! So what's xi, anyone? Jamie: 1.54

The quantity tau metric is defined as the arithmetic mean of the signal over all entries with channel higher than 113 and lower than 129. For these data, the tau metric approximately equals 321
